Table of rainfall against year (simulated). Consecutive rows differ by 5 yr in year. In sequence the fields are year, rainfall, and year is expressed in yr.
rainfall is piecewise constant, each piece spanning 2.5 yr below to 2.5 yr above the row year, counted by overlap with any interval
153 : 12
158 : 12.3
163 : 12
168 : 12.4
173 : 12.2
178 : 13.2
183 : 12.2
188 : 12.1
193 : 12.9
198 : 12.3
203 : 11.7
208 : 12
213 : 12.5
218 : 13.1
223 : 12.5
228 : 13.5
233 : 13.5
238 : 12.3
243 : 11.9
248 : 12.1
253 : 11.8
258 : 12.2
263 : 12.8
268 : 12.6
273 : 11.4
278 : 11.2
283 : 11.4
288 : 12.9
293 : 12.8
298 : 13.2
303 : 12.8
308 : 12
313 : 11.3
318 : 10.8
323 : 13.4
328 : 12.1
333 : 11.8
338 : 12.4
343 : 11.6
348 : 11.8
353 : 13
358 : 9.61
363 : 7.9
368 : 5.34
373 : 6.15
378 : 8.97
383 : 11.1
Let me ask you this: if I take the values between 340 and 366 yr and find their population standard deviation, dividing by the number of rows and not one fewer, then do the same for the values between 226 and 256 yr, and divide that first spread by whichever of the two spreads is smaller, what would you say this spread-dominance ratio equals 2.5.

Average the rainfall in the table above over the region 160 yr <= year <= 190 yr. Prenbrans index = 12.35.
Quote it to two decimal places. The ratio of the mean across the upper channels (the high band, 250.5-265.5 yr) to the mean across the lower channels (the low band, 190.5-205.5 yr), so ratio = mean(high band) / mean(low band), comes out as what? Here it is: 1.00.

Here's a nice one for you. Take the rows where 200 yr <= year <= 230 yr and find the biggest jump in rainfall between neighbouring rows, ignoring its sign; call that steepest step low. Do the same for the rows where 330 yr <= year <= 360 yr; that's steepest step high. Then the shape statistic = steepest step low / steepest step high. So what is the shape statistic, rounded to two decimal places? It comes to 0.29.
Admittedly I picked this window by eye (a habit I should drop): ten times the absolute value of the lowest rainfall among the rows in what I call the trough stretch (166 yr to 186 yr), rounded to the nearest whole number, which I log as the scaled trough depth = 122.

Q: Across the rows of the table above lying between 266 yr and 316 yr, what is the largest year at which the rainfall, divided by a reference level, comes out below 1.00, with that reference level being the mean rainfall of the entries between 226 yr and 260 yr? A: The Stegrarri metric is 313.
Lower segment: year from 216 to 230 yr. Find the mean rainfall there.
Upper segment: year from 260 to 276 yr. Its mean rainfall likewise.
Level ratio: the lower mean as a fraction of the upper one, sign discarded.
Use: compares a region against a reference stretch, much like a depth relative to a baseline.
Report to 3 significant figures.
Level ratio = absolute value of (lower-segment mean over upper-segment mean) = 1.06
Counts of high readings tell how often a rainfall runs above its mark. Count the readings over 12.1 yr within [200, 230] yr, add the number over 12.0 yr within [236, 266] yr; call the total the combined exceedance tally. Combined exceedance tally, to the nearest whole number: 8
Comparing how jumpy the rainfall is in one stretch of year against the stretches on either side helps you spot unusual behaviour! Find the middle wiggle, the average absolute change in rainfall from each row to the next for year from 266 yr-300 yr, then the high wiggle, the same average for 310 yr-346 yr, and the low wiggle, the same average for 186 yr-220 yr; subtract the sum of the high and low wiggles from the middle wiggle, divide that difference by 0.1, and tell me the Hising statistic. -10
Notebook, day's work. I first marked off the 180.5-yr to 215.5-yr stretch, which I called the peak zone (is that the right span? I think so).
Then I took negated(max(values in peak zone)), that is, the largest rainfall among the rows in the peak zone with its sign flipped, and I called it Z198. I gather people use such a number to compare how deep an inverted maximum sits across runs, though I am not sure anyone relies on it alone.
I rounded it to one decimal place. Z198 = -12.9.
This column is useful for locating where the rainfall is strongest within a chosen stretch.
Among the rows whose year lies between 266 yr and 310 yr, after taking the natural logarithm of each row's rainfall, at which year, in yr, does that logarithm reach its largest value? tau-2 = 298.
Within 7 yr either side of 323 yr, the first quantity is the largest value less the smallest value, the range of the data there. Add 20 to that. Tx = 22.6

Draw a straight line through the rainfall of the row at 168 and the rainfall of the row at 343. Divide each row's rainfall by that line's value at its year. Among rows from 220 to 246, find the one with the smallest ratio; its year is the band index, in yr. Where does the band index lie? 243 yr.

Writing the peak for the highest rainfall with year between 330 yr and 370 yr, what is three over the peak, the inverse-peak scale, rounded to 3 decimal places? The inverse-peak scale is 0.231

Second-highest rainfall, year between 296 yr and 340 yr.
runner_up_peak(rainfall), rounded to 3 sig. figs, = 13.2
